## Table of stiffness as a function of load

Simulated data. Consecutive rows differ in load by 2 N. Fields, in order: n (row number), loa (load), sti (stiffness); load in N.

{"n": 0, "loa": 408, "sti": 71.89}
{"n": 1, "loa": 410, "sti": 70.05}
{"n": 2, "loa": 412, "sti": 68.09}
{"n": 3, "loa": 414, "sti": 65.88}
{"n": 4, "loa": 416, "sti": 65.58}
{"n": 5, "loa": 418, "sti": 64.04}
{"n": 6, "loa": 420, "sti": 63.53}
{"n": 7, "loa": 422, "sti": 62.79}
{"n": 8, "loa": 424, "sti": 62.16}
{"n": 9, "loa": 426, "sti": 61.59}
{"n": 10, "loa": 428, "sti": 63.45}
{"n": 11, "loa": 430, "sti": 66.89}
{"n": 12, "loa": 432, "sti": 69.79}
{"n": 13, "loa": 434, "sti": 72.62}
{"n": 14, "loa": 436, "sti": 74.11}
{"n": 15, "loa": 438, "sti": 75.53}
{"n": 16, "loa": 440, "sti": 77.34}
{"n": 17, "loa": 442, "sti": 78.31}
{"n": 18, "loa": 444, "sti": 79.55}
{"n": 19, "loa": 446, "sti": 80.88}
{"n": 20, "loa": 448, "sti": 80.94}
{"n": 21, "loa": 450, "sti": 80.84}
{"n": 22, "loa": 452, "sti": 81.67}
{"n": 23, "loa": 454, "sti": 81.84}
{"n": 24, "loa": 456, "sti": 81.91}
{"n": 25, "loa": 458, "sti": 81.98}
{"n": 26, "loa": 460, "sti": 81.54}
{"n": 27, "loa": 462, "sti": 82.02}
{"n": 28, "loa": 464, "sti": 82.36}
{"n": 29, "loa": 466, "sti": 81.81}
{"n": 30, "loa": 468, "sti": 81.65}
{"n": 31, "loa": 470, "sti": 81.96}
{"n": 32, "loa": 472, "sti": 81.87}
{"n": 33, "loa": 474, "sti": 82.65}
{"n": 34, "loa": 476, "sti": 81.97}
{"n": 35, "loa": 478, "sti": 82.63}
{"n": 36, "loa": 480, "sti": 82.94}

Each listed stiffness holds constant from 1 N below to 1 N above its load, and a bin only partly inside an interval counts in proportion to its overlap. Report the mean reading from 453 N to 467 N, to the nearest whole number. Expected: 82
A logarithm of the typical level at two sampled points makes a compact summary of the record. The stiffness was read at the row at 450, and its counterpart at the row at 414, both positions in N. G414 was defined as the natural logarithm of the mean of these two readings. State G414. 4.30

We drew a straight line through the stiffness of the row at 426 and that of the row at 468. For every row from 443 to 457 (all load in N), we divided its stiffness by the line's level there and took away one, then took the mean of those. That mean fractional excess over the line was 0.11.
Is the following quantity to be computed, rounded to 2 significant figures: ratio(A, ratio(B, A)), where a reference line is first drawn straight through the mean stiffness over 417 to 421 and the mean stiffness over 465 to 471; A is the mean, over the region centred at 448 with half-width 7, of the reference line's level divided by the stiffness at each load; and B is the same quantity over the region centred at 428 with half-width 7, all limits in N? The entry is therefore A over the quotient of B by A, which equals 0.83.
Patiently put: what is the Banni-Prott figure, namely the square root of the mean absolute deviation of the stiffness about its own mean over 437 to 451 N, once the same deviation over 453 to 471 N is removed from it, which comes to 1.2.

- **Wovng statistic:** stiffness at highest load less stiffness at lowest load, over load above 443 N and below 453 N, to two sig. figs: 2.1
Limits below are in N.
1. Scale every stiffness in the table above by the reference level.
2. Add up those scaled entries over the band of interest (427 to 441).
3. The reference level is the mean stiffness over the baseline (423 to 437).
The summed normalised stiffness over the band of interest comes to 7.4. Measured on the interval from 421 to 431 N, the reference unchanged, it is 4.7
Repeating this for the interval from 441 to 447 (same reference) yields 3.6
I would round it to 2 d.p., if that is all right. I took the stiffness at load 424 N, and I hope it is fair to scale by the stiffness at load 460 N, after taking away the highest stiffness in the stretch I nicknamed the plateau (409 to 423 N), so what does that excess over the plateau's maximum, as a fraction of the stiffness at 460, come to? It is -0.10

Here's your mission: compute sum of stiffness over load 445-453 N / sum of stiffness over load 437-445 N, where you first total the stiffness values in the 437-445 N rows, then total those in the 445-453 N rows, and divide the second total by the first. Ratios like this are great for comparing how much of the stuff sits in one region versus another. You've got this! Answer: 1.04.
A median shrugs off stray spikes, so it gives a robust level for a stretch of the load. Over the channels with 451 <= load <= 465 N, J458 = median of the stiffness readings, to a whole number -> 82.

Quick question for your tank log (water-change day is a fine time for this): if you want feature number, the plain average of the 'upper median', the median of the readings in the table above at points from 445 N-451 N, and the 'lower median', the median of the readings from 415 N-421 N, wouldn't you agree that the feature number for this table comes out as 72.5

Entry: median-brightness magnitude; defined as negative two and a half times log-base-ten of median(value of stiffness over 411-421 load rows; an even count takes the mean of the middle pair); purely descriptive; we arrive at -4.54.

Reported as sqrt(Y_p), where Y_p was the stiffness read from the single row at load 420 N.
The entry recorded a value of 7.97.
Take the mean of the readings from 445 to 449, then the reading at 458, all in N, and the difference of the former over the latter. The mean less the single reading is -1.1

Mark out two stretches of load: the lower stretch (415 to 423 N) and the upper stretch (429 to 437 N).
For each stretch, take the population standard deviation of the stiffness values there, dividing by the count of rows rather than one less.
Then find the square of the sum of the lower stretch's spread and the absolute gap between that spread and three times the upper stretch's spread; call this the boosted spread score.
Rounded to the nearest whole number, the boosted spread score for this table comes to 69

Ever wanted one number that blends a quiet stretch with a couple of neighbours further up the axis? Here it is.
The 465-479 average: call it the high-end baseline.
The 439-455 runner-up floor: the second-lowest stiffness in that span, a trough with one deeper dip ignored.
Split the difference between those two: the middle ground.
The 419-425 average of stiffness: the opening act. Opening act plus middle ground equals 143.0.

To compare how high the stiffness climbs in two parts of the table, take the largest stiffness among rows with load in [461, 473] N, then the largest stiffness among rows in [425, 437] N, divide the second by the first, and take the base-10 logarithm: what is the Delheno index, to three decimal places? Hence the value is -0.046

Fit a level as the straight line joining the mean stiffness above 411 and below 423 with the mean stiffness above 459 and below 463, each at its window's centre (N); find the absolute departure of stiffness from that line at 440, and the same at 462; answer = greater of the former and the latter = 3.6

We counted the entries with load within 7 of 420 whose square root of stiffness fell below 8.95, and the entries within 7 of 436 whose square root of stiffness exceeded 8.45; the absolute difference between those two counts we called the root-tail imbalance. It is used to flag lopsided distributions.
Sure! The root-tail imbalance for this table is 2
